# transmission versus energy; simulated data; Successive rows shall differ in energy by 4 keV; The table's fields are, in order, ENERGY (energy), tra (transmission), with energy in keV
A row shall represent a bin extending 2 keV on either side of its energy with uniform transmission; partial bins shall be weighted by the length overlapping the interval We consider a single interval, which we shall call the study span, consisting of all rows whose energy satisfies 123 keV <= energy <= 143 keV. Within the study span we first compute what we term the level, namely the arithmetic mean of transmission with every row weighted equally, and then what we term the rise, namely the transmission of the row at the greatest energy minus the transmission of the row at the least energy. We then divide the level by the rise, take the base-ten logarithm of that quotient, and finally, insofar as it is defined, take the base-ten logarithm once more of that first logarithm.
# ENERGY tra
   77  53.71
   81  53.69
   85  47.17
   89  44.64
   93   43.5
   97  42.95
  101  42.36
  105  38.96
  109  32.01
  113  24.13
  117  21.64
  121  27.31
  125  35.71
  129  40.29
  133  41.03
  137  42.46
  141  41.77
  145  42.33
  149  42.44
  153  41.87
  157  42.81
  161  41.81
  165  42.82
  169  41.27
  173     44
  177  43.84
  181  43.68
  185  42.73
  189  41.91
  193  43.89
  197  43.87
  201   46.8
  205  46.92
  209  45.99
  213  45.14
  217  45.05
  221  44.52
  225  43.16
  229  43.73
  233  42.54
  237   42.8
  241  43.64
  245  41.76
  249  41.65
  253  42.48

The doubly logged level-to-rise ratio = -0.08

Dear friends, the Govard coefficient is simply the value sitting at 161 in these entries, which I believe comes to 41.81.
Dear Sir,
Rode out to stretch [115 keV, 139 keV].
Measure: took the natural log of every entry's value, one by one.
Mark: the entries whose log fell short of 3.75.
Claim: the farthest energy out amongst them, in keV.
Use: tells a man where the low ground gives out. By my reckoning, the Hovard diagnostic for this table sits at 137 keV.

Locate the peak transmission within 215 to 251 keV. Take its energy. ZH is 217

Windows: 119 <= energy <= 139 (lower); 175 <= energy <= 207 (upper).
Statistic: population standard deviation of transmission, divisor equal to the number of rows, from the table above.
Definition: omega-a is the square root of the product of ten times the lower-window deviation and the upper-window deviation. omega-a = 10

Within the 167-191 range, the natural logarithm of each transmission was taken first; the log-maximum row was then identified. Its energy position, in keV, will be 173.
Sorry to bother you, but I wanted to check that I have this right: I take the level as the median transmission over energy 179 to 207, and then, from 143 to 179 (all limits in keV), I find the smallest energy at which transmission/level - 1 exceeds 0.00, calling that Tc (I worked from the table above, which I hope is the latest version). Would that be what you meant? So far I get 173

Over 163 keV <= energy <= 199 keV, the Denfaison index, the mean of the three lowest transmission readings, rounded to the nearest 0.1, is 42.0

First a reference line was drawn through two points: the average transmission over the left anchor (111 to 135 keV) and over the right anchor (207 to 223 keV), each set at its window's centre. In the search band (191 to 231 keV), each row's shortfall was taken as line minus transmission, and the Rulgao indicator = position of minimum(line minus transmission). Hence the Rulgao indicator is 201 keV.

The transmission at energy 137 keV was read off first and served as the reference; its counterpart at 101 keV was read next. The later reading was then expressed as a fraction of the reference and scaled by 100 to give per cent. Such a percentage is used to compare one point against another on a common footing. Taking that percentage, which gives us 100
